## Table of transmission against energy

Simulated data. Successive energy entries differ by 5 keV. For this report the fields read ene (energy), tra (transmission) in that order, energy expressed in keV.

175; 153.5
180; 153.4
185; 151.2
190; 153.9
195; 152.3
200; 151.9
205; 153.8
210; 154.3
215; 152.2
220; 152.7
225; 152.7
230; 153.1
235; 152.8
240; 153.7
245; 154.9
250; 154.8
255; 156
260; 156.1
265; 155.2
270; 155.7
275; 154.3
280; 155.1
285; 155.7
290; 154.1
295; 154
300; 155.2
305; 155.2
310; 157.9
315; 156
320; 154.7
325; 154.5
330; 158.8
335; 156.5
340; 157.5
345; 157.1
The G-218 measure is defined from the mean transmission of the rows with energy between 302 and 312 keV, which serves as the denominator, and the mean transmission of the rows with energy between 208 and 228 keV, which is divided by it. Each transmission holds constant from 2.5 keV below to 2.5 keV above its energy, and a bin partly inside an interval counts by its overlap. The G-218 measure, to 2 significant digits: 0.98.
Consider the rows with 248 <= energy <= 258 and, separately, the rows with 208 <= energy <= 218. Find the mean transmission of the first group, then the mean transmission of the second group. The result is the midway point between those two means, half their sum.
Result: 154.3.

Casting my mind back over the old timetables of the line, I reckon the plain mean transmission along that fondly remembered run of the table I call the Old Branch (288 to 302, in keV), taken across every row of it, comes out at 154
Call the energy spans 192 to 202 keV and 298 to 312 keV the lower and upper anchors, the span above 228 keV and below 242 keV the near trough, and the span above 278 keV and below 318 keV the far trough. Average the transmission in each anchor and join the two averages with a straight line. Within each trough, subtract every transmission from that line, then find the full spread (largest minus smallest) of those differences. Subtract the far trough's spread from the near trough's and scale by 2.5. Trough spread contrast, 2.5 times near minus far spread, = -7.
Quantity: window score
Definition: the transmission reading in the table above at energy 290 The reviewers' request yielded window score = 154.1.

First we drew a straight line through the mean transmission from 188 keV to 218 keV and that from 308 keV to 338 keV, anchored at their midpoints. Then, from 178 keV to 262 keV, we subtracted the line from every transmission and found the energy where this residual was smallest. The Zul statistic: 185 keV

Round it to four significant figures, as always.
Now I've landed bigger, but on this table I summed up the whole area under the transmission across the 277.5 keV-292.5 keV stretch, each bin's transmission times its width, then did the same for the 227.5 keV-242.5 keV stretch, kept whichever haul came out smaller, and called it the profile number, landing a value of 2298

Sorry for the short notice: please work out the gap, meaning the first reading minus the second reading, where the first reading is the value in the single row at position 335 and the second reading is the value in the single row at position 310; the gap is -1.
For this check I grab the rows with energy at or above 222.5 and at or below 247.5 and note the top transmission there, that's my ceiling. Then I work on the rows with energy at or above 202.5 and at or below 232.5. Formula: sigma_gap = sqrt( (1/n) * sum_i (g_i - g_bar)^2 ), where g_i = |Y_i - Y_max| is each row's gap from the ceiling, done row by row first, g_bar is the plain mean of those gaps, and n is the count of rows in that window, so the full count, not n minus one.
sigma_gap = 0.71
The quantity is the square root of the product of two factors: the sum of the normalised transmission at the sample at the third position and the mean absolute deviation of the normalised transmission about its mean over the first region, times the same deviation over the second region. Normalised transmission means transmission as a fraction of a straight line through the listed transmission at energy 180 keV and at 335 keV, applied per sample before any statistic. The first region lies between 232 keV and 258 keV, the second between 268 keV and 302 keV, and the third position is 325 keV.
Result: 0.0650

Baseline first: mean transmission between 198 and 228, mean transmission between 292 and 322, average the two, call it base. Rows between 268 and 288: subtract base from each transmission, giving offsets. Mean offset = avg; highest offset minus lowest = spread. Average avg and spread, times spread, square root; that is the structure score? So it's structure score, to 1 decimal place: 1.3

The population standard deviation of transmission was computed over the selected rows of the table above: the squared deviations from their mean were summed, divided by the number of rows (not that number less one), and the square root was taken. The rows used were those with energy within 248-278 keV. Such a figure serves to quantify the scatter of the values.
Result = 0.65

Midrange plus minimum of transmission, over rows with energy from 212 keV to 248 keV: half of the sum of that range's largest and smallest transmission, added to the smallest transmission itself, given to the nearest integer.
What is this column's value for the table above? 306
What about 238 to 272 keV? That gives 309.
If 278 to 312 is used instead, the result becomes 310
